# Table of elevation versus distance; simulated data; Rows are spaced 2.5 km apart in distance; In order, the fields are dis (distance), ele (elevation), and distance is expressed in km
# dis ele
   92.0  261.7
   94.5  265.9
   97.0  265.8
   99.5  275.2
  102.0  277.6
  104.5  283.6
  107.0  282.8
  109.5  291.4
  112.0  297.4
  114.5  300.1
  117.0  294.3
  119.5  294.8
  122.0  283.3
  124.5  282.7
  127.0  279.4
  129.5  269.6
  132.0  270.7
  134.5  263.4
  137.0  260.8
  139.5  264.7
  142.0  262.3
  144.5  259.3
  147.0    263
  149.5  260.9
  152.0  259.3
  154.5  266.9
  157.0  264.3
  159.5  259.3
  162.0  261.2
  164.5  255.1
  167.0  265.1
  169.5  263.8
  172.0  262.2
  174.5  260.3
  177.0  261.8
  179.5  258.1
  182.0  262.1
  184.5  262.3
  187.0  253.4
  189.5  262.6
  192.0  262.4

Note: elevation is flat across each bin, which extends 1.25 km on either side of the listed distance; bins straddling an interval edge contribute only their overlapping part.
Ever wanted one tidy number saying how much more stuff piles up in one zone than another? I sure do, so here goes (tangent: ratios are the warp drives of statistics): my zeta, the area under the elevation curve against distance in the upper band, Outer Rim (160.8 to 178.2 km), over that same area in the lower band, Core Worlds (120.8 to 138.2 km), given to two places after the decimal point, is 0.96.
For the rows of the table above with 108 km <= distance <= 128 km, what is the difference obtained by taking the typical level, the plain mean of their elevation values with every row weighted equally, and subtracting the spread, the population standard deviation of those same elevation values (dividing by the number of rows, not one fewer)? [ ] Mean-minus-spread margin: 283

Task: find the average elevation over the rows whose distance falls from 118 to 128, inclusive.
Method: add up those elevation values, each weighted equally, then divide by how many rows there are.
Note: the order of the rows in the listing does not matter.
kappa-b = 285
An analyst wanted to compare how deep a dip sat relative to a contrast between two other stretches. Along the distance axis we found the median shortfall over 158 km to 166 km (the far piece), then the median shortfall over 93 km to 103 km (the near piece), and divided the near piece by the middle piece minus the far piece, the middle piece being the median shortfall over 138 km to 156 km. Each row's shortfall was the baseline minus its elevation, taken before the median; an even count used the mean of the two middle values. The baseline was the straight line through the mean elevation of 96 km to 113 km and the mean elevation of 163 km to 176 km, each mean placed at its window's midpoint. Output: 9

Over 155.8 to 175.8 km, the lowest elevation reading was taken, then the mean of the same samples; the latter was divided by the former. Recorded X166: 1.02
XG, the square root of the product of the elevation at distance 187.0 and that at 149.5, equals 257.1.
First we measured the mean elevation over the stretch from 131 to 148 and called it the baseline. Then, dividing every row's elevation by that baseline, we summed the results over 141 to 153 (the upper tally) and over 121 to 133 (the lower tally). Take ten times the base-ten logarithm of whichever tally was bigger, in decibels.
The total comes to 7.21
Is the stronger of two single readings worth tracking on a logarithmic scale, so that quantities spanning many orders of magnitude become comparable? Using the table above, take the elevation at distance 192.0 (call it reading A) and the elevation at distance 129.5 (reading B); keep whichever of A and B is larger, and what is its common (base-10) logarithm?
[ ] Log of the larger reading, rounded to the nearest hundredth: 2.43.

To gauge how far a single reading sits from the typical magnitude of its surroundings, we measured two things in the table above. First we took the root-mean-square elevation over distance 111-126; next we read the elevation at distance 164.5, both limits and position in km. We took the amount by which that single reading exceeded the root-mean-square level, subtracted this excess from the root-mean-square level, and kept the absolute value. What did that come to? 329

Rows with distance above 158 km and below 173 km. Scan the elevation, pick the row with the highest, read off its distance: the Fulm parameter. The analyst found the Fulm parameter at 167.0 km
